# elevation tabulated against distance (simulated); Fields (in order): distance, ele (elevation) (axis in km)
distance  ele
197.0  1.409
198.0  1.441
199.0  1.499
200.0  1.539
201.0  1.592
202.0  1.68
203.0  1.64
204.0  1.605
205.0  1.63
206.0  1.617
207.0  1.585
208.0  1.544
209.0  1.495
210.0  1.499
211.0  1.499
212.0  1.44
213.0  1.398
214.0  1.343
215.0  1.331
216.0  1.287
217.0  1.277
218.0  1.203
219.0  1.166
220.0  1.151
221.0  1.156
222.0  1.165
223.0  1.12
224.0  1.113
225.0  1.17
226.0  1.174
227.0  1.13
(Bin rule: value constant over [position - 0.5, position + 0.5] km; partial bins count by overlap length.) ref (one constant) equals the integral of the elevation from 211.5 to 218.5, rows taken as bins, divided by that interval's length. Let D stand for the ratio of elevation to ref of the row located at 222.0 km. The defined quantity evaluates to 0.88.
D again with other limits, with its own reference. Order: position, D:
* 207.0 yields 1.20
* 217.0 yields 0.96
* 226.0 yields 0.89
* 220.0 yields 0.87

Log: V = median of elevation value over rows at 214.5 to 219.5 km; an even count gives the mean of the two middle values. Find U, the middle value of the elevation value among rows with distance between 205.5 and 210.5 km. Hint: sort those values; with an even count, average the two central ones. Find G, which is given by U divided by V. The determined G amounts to 1.2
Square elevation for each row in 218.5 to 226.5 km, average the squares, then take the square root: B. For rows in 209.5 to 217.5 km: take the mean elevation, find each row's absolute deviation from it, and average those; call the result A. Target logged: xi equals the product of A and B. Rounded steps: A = 0.07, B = 1.15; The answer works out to 0.09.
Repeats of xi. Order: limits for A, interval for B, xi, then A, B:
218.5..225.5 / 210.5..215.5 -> 0.03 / 0.02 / 1.40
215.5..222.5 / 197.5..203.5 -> 0.07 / 0.05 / 1.57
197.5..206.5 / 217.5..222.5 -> 0.07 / 0.06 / 1.17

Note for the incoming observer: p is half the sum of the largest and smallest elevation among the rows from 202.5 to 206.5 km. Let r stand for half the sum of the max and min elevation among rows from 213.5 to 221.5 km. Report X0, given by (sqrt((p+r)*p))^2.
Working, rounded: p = 1.62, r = 1.25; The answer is 4.7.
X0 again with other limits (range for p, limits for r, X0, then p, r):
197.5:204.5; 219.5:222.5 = 4.2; 1.56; 1.16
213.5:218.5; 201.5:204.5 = 3.7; 1.27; 1.64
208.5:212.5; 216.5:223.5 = 3.9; 1.47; 1.20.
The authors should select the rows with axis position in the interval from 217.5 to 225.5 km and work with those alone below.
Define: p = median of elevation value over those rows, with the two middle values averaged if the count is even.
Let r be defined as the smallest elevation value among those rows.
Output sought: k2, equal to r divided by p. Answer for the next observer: 0.959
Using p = 1.16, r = 1.113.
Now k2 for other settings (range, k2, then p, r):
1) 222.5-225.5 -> 0.994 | 1.12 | 1.113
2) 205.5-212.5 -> 0.961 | 1.50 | 1.44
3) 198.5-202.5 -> 0.958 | 1.57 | 1.499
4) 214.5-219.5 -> 0.913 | 1.28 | 1.166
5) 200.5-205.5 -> 0.977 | 1.63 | 1.592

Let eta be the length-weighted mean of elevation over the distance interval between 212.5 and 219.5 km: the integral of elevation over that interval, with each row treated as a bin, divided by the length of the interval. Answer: 1.29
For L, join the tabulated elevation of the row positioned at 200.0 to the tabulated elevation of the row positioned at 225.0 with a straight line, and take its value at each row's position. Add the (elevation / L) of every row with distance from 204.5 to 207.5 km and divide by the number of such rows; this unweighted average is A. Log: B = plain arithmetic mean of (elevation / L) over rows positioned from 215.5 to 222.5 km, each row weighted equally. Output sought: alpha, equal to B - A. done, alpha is -0.16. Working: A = 1.11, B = 0.95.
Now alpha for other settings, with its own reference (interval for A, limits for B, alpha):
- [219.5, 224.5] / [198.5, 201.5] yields 0.06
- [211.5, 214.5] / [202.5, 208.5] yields 0.07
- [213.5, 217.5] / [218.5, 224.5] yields -0.06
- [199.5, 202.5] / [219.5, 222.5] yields -0.11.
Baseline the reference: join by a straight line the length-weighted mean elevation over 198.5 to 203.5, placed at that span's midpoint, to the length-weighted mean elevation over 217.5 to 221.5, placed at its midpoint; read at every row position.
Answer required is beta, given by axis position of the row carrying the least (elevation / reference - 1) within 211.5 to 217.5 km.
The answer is 216.0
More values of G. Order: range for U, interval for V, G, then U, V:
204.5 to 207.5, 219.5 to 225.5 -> 1.4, 1.6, 1.2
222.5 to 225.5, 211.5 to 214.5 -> 0.8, 1.1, 1.4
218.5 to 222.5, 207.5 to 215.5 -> 0.8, 1.2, 1.5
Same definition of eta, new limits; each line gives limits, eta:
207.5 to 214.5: 1.46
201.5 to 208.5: 1.61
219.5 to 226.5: 1.15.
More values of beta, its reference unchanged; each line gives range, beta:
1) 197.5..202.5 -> 198.0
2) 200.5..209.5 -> 201.0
